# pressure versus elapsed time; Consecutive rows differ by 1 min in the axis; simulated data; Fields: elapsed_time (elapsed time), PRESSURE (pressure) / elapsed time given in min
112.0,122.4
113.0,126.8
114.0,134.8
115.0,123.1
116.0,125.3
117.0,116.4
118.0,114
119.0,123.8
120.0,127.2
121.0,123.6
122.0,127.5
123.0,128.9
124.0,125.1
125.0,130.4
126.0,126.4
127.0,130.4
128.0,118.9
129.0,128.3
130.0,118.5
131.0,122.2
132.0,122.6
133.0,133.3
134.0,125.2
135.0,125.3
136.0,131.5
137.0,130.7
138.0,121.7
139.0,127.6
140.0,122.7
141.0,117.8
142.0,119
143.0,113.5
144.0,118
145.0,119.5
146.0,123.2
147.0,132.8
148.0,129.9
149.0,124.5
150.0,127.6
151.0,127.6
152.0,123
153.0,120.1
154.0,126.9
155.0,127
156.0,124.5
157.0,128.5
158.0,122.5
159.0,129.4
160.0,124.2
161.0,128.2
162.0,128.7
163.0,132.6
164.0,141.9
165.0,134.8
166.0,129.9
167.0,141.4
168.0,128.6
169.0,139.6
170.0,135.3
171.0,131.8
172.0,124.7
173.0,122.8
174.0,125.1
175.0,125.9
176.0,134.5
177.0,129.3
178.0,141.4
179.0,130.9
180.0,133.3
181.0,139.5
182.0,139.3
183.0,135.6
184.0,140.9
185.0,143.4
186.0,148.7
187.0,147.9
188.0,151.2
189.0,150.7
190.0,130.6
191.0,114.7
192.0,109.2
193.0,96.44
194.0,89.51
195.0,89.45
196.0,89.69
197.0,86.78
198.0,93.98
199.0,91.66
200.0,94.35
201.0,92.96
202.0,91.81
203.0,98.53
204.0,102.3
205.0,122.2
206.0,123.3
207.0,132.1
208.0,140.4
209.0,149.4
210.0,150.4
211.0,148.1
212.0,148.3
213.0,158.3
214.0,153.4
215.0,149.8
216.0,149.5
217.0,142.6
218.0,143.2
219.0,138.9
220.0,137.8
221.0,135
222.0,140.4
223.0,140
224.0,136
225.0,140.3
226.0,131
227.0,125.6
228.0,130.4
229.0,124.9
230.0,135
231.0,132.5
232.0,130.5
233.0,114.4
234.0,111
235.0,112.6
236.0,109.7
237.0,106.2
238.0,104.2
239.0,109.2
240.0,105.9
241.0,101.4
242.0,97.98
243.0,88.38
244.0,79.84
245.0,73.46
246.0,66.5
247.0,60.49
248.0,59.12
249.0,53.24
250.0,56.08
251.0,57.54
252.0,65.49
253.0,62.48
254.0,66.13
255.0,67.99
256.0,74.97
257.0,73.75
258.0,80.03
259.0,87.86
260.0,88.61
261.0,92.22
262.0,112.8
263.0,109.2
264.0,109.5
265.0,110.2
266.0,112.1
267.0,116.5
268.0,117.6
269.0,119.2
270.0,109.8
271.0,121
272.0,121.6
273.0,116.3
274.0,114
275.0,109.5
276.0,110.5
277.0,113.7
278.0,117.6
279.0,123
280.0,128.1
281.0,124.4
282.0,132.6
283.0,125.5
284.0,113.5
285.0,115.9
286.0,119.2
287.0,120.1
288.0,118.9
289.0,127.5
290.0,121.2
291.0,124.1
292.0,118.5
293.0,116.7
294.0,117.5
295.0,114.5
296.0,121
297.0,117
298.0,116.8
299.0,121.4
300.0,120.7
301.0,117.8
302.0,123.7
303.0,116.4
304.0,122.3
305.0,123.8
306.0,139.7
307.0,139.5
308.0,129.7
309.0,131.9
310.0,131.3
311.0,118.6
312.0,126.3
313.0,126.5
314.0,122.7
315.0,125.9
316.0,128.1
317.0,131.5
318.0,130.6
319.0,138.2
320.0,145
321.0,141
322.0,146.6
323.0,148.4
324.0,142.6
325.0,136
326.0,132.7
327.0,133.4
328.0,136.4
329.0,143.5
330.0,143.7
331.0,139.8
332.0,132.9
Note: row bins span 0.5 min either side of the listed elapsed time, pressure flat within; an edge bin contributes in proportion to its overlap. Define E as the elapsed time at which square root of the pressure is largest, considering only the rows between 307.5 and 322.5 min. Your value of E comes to 322.0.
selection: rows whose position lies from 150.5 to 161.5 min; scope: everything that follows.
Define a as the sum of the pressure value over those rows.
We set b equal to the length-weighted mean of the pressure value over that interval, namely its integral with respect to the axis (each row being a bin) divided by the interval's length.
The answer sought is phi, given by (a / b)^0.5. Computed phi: 3.3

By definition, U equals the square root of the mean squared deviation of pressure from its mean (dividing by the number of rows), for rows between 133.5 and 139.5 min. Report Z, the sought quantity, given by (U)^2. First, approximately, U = 3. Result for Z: 11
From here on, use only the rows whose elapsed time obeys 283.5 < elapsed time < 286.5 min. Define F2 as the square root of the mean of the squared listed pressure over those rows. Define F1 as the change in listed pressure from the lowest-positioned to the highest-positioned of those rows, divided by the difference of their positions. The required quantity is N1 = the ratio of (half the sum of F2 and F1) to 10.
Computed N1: 5.95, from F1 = 3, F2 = 116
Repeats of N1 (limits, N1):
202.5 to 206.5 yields 6.02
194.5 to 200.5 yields 4.60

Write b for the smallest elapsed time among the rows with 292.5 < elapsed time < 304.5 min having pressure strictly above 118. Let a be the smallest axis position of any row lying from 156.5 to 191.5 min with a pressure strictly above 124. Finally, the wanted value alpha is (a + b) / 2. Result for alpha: 226.5 min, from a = 157.0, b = 296.0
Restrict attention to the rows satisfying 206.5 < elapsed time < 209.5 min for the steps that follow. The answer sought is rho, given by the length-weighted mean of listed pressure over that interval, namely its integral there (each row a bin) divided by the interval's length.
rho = 141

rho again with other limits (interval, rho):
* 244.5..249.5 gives 63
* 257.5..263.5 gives 95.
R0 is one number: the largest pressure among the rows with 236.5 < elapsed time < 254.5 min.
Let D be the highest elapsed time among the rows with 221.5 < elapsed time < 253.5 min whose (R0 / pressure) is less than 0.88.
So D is 232.0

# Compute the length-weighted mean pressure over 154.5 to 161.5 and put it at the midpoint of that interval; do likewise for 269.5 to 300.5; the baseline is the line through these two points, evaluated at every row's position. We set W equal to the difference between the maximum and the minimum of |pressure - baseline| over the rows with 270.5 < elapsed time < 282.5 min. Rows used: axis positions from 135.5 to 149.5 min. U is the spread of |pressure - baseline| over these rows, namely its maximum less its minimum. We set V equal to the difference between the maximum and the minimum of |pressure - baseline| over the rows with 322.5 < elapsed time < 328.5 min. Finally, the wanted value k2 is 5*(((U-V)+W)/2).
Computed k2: 25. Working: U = 13.5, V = 16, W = 12.2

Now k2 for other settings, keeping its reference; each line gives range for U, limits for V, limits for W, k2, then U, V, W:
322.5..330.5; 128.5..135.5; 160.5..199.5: 109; 15.5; 9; 37.0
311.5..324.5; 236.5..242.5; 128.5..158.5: 72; 26.2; 11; 13.5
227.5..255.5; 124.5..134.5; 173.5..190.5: 206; 65.3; 9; 26.3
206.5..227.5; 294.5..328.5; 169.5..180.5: 42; 31.9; 31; 15.9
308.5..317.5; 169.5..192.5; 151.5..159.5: -17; 13.2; 26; 6.2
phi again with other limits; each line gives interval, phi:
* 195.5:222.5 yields 5.2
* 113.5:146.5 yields 5.7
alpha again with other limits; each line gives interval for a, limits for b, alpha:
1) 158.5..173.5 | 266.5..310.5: 214.0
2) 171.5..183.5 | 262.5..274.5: 220.5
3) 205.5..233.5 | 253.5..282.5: 238.0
